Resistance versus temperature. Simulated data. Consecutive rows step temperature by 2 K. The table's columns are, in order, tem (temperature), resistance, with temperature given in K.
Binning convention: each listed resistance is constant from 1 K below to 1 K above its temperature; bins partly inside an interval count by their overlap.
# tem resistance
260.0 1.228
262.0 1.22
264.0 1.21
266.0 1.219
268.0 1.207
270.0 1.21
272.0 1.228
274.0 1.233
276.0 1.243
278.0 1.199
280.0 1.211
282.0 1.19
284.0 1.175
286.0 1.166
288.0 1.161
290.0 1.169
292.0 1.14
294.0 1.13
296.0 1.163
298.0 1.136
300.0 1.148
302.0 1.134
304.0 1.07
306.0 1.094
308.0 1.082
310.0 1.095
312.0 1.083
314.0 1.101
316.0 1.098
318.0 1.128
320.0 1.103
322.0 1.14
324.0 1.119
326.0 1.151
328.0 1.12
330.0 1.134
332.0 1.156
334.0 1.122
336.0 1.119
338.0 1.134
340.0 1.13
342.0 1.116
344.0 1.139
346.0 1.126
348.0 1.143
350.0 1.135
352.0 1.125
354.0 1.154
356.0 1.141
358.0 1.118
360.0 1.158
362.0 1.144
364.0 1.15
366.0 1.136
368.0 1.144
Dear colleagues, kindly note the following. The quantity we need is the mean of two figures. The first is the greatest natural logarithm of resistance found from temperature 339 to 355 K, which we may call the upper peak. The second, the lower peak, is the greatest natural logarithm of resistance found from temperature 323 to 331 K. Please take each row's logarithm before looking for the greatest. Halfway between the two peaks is 0.142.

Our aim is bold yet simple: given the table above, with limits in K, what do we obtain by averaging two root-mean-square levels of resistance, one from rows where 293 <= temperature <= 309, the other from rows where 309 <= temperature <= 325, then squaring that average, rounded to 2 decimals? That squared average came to 1.24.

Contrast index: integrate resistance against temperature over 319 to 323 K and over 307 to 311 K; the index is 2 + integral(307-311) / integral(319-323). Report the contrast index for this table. 2.97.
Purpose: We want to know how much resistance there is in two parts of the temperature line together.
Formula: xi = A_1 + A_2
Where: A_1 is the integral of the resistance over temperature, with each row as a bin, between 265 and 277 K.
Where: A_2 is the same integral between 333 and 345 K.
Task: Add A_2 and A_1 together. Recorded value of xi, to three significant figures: 28.2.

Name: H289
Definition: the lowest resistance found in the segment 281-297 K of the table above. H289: 1.13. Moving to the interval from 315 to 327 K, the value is 1.098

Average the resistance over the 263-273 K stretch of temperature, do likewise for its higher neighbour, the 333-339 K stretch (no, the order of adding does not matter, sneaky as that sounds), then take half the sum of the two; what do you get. 1.17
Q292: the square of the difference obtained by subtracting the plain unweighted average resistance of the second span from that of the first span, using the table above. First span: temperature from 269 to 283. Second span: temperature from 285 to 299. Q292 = 0.0041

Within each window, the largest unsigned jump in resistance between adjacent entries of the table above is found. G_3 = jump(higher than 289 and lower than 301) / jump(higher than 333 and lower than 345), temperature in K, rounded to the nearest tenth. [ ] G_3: 1.4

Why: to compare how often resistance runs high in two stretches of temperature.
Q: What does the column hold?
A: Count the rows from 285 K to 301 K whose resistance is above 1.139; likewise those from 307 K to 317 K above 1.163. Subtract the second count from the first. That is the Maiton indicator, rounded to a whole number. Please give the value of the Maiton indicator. 6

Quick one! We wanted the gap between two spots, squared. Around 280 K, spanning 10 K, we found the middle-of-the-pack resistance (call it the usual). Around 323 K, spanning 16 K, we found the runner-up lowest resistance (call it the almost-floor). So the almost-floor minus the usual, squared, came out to 0.0092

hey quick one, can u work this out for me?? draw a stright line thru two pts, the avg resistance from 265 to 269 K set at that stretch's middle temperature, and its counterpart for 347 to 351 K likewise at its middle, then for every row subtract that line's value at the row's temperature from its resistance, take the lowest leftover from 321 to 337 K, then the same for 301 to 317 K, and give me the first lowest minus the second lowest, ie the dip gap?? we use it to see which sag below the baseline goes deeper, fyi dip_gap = 0.067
